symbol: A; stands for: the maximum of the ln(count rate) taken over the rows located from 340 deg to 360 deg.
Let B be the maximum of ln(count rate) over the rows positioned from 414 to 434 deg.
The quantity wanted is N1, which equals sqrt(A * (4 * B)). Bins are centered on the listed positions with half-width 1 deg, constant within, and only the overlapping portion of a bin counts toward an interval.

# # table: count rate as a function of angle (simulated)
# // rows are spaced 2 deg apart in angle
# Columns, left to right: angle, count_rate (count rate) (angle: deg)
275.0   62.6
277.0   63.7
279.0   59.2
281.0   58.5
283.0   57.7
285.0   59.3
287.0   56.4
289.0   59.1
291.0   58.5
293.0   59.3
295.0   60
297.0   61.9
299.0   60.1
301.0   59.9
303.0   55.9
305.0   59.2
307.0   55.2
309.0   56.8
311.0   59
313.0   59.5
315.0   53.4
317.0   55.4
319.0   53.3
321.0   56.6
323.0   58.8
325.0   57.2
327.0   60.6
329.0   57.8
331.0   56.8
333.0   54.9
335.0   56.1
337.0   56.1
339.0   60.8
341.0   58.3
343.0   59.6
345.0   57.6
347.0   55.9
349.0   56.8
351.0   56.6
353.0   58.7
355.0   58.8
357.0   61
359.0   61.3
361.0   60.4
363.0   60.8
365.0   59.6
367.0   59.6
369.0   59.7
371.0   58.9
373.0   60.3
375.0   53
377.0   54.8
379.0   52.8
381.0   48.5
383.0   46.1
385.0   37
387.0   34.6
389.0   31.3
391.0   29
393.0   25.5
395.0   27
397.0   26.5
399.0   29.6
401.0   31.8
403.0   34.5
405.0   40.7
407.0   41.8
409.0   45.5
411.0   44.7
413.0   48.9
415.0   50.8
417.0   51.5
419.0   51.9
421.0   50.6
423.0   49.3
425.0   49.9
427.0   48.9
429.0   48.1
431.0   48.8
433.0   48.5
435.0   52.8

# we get 8.06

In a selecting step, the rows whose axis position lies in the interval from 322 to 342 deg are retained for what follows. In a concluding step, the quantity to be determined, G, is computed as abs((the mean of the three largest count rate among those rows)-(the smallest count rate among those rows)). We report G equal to 5.2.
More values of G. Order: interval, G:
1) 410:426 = 6.7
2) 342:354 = 2.7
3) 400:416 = 16.6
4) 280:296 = 3.1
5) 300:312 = 4.2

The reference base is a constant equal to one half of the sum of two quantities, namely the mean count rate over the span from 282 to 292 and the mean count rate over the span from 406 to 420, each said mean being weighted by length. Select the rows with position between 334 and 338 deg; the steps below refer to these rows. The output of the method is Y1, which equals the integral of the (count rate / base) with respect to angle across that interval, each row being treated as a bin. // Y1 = 4.2 deg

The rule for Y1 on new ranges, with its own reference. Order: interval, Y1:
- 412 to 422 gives 9.6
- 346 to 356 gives 10.8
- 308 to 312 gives 4.4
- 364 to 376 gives 13.2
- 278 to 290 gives 13.2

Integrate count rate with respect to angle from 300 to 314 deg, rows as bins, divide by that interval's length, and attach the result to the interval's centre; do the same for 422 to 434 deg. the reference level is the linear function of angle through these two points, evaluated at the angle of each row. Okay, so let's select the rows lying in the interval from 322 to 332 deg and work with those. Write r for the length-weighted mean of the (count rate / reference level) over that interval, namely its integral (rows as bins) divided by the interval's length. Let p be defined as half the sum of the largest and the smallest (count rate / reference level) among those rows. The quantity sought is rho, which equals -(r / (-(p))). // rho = 0.99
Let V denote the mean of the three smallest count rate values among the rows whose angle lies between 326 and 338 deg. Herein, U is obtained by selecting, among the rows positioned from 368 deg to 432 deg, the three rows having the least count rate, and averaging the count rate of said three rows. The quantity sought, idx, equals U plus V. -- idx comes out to 82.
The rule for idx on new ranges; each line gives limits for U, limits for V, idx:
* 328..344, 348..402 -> 82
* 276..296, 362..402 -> 84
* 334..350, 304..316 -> 111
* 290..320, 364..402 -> 80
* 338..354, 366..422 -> 83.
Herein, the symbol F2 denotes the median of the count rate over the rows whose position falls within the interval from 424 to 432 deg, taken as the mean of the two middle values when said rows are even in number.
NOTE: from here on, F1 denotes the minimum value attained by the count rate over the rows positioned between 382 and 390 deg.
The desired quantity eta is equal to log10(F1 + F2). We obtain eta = 1.90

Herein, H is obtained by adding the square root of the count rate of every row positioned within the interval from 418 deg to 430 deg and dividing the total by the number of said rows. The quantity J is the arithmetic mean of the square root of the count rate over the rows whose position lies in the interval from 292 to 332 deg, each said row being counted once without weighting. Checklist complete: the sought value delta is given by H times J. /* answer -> 54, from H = 7.06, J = 7.6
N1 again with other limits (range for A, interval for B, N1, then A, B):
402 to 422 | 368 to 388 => 8.05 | 3.95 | 4.10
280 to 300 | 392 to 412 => 7.94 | 4.13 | 3.82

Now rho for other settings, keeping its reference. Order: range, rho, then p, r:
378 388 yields 1.00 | 0.84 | 0.84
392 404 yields 0.97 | 0.59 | 0.57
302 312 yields 1.00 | 0.99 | 0.99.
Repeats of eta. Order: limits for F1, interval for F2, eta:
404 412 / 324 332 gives 1.99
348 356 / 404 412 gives 2.00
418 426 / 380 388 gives 1.96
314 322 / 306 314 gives 2.05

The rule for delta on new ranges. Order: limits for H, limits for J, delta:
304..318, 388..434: 48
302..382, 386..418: 46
